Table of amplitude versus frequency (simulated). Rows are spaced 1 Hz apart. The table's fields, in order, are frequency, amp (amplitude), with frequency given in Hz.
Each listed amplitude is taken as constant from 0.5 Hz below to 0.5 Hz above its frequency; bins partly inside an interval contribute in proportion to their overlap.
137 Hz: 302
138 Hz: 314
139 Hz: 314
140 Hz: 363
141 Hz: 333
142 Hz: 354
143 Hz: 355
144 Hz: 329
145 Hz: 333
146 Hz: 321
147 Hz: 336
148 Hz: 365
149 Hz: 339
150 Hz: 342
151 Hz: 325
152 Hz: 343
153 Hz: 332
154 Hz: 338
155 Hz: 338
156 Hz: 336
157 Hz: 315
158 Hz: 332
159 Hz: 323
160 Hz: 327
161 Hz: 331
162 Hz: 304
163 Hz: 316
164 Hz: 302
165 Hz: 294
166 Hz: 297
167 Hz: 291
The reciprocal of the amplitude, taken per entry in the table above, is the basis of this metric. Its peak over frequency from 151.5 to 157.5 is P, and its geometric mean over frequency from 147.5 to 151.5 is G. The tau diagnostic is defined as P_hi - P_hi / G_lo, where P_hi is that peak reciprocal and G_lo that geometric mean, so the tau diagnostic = -1.08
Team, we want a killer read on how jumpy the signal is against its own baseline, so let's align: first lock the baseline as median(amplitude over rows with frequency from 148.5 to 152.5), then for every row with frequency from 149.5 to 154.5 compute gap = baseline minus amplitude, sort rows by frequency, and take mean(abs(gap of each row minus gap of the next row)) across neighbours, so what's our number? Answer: 13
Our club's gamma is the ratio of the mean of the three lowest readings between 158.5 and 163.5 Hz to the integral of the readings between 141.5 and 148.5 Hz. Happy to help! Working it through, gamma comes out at 0.131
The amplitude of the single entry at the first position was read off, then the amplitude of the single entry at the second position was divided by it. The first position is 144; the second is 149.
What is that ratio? 1.03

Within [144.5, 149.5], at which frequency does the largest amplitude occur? 148 Hz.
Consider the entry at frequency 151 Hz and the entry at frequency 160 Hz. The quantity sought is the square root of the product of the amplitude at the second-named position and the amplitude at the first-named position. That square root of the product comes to 326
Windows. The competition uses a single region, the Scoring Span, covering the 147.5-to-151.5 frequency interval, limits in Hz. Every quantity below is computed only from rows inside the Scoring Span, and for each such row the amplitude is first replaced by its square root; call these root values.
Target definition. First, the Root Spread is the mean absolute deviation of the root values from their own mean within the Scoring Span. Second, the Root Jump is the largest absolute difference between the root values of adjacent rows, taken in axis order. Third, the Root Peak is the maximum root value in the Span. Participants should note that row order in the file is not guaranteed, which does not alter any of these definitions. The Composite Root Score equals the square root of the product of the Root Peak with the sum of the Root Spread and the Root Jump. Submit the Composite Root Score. 4.4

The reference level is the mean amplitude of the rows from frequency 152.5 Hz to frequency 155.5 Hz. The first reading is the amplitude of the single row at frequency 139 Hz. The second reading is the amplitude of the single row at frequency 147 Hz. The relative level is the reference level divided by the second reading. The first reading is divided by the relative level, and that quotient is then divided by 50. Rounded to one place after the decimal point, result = 6.3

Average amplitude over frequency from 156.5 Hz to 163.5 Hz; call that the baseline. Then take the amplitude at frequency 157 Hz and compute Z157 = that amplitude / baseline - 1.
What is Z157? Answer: -0.019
